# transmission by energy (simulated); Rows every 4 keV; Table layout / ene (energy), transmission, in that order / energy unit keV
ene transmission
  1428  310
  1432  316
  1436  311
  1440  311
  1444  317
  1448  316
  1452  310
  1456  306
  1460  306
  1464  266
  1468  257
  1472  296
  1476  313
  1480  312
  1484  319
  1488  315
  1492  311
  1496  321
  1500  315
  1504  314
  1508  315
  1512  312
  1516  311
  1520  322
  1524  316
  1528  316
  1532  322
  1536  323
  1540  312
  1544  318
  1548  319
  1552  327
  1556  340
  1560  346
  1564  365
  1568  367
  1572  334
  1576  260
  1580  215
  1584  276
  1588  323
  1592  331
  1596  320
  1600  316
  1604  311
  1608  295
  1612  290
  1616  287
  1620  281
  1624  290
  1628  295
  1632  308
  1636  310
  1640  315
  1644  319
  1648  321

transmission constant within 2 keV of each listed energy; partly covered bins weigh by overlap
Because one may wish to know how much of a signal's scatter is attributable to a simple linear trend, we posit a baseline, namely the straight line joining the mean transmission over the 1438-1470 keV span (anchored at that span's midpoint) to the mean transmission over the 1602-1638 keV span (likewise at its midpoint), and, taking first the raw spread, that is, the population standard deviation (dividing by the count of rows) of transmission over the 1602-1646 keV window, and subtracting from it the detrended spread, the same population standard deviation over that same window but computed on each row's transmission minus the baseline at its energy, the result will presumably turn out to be -0.10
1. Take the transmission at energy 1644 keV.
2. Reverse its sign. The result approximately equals -319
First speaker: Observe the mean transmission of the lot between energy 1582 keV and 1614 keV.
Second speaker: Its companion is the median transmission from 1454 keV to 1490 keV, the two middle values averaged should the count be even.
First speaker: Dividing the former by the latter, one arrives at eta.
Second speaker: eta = 1.01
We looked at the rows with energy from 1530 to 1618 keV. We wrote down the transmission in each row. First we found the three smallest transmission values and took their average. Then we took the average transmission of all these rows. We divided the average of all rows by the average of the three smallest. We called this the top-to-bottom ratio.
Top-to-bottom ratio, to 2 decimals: 1.25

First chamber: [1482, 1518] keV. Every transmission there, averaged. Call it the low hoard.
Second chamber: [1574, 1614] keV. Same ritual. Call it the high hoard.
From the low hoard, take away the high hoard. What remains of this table 21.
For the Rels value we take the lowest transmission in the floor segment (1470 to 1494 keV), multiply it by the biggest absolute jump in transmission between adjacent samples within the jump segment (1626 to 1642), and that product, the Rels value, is 3848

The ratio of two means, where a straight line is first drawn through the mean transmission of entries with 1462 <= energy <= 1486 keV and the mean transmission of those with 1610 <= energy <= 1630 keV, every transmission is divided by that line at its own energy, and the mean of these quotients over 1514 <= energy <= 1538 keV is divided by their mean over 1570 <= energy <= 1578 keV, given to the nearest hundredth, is 1.07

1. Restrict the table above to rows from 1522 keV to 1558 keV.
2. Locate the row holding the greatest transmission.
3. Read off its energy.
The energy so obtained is 1556 keV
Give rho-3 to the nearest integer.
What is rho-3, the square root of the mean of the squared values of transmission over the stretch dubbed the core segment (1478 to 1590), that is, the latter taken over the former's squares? 317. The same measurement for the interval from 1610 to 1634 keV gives 292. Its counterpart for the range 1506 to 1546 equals 317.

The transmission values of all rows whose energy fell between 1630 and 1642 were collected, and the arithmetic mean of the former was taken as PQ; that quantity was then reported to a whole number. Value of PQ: 311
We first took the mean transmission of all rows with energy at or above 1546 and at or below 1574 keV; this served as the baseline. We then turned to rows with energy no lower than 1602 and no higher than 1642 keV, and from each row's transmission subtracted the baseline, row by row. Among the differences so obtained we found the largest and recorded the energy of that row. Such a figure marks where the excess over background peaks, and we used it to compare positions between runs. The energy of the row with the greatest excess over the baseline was 1640 keV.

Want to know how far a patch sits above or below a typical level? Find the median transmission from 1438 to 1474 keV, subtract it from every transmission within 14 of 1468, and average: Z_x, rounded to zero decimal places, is -12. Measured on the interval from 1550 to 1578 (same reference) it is 28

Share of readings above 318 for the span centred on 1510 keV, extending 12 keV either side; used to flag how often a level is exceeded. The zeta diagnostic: 0.17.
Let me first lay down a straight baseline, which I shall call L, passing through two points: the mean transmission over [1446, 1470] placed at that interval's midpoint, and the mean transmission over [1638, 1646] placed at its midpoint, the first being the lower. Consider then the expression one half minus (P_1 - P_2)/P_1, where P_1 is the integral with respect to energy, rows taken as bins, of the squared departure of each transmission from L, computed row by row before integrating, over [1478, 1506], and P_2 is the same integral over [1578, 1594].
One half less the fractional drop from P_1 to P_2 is 4.3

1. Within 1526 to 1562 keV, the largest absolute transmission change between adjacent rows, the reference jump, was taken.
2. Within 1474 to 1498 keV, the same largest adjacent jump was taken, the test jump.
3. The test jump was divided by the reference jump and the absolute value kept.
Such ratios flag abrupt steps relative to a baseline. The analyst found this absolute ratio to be 0.77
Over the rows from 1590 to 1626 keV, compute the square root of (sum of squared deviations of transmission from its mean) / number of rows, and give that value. 16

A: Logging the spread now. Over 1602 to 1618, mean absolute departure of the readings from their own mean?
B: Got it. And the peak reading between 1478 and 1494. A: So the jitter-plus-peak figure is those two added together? 327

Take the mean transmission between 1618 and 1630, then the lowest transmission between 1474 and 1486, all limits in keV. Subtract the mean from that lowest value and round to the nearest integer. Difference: 23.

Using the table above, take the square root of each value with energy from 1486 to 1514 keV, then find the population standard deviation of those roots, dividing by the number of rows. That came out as 0.08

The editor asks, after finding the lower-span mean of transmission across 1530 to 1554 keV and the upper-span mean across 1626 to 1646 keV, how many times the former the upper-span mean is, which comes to 0.97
